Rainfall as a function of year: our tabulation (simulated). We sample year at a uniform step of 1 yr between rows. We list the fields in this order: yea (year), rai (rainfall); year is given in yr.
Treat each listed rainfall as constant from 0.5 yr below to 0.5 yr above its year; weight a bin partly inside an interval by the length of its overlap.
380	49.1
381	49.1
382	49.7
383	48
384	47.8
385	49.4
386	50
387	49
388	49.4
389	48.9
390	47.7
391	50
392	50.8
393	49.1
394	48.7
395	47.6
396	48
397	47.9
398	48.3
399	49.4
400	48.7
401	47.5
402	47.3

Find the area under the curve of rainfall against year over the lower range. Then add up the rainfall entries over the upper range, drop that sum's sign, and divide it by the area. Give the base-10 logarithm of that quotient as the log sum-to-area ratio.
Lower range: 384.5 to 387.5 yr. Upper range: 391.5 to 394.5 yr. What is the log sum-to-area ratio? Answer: 0.001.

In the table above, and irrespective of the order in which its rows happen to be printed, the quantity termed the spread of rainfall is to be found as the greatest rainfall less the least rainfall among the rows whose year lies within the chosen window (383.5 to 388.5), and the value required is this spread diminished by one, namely 1.2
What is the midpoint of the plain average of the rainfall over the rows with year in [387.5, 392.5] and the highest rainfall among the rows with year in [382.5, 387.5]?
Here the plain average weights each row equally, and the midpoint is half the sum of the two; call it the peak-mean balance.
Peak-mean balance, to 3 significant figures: 49.7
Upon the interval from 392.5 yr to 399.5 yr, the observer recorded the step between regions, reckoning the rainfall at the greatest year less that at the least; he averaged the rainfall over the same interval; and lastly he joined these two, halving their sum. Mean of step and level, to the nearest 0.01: 24.36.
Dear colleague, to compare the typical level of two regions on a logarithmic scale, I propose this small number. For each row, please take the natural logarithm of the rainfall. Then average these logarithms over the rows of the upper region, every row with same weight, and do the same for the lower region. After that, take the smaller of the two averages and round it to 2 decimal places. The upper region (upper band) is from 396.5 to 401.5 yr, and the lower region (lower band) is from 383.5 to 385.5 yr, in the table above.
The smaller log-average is 3.88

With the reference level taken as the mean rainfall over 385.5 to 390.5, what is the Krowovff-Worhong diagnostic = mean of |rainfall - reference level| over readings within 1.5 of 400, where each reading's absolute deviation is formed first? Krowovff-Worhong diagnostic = 0.73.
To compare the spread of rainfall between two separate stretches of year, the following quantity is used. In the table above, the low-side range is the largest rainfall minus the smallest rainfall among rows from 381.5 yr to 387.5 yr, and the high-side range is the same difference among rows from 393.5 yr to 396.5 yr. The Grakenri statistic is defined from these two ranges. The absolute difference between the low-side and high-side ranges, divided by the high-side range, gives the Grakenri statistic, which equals 1.0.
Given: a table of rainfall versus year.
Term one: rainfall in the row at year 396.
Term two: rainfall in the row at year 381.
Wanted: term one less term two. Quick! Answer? -1.1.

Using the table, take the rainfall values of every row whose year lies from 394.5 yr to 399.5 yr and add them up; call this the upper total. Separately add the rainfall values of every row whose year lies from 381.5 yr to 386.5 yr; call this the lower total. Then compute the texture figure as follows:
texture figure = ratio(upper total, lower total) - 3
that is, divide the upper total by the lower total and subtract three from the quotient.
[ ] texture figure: -2.02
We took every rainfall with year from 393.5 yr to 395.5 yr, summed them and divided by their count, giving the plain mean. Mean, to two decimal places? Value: 48.15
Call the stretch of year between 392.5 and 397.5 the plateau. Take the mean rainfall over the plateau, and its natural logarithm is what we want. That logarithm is 3.88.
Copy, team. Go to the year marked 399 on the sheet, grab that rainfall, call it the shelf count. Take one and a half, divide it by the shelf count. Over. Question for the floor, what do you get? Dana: 0.0304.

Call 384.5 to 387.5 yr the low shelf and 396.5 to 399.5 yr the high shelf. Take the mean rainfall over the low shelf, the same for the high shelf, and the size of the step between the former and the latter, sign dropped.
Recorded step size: 0.93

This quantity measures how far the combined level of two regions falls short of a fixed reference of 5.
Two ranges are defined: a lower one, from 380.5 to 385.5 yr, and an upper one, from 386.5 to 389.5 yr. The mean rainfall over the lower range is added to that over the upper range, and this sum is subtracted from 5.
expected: -92.9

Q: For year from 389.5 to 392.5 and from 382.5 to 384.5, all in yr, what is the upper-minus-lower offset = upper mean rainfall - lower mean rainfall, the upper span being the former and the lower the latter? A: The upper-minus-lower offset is 1.6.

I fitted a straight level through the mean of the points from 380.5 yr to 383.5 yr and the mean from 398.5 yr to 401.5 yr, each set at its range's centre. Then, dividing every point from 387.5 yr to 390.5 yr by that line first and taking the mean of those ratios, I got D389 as 1.00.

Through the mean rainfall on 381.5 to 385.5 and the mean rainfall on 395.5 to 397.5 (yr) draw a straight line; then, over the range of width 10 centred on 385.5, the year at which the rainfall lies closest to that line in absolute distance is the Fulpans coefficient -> 381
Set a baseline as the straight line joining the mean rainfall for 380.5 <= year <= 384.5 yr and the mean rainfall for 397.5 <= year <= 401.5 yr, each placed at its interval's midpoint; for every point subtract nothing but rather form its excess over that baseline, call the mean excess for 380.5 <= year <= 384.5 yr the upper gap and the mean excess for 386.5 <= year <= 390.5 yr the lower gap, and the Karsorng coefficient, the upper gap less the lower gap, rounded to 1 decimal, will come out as -0.2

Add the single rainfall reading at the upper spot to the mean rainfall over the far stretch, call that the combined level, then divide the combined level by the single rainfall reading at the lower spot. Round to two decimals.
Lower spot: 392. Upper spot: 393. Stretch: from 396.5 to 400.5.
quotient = 1.92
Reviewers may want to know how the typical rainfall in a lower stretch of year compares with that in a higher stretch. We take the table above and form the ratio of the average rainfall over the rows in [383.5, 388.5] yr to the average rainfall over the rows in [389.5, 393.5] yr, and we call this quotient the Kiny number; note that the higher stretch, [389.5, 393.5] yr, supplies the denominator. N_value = 0.994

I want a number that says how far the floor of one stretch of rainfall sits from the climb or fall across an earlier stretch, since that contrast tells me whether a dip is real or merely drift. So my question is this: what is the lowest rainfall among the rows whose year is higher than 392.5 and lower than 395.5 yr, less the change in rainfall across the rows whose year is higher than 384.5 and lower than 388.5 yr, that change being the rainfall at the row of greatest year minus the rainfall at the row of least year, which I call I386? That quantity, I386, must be 47.6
